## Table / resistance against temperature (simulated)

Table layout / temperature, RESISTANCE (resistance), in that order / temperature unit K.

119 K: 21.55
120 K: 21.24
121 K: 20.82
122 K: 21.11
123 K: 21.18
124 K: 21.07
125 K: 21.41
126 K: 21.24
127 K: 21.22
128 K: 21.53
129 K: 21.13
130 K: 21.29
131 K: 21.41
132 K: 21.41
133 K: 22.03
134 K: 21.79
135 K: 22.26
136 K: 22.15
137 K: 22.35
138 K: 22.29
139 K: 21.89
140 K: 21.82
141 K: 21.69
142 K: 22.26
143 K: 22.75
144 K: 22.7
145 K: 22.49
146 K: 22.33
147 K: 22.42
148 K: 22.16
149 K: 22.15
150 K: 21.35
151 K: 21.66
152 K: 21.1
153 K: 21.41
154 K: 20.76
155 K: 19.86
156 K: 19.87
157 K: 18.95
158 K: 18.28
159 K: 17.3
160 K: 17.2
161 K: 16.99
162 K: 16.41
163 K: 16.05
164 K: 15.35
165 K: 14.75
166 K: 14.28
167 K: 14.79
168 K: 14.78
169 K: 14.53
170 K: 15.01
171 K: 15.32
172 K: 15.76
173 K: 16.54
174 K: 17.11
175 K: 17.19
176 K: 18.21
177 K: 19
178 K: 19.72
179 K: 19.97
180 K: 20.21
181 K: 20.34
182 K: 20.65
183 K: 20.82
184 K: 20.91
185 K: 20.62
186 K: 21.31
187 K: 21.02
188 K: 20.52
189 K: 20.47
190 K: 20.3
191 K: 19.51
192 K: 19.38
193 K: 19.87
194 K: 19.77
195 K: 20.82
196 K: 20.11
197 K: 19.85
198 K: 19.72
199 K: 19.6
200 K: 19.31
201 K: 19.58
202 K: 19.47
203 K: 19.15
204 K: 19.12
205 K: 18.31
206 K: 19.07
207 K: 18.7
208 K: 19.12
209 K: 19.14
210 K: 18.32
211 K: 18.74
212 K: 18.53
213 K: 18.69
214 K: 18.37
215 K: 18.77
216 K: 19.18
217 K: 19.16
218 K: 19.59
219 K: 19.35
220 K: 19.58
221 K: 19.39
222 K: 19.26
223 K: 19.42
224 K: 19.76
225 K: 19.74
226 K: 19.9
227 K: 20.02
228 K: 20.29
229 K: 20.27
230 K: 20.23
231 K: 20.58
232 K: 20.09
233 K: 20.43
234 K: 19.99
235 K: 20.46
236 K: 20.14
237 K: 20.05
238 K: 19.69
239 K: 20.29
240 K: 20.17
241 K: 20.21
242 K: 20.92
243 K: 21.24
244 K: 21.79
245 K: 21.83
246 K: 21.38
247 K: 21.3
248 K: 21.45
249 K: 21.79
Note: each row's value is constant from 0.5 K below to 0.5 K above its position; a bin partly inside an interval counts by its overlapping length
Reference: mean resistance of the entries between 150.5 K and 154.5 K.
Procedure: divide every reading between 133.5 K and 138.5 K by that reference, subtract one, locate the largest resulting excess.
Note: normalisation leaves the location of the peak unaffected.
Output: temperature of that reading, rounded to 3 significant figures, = 137 K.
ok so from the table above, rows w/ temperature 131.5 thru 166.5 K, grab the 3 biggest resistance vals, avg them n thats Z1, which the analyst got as 22.6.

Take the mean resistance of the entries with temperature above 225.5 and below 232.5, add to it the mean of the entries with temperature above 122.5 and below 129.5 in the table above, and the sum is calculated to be 41.5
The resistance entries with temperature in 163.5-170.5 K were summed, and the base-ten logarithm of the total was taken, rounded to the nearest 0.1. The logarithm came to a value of 2.0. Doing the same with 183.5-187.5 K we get 1.9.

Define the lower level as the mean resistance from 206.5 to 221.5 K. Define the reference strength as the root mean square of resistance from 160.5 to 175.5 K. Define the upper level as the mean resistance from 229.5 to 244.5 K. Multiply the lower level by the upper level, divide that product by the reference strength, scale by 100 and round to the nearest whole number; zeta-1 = 2470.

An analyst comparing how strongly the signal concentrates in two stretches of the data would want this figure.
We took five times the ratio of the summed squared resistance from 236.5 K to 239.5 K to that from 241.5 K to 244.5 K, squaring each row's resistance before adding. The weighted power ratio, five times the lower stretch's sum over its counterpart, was 4.4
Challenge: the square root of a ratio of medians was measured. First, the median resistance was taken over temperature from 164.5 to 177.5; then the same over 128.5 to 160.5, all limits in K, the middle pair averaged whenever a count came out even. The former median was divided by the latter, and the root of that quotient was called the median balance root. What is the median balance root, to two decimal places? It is 0.84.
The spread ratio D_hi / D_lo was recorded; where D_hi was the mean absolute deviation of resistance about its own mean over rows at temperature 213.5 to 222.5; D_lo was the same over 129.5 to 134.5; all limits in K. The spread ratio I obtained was 1.1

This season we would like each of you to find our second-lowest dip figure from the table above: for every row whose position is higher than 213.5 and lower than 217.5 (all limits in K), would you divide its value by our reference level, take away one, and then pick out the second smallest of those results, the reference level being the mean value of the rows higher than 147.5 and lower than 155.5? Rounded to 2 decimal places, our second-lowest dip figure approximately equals -0.12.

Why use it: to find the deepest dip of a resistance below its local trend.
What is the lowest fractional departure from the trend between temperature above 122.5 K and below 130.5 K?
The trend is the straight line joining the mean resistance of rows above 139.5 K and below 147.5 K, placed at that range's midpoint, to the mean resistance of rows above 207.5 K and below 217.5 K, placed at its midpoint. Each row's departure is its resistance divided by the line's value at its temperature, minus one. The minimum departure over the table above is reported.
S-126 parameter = -0.10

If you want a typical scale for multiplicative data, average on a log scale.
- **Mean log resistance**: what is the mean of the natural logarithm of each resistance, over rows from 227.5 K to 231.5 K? 3.01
